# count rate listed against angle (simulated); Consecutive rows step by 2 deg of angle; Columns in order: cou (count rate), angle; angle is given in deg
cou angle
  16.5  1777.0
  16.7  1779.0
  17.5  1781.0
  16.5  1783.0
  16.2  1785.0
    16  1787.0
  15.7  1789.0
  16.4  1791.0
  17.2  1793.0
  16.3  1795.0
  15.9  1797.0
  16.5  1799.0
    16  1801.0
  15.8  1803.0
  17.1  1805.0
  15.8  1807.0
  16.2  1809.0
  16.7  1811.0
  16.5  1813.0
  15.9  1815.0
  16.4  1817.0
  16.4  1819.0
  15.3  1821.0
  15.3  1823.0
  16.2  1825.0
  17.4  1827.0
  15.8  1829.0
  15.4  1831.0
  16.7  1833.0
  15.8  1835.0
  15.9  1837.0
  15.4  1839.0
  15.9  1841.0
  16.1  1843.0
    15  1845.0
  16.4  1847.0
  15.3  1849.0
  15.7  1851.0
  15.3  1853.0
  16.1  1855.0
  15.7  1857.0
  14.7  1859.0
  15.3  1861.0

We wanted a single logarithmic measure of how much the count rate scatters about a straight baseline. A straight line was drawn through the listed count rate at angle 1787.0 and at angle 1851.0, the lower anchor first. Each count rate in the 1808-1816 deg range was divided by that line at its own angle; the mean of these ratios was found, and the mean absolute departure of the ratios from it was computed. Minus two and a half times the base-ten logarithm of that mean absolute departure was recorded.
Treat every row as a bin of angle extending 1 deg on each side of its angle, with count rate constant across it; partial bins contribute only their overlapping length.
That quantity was 4.40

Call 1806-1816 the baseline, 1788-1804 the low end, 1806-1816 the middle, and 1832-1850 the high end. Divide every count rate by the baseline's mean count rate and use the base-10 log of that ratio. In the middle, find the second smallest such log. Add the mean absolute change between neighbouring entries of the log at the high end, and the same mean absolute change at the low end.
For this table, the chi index 0.027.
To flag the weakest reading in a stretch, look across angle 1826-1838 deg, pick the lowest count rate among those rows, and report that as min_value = 15.4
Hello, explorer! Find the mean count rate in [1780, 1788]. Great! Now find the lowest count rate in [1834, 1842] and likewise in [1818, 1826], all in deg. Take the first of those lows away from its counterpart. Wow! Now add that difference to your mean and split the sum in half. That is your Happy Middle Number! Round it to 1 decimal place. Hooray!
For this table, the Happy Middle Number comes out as 8.2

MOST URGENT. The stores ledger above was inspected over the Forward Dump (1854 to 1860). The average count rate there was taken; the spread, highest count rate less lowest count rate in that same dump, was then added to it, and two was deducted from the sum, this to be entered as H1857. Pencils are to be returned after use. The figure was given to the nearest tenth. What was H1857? 14.9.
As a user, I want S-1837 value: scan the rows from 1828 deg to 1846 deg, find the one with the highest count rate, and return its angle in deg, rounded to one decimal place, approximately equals 1833.0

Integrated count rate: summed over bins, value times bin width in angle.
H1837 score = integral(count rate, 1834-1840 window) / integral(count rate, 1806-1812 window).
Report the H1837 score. 0.97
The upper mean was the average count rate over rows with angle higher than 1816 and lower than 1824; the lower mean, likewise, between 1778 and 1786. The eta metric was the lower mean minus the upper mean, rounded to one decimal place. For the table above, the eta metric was 0.9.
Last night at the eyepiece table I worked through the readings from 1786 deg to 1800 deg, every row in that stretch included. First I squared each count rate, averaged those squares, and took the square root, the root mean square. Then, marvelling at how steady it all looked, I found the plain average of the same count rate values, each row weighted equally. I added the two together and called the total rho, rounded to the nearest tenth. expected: 32.6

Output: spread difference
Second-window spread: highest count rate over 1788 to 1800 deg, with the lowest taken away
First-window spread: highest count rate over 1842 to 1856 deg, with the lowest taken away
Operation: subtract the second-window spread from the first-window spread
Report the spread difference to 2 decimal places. -0.10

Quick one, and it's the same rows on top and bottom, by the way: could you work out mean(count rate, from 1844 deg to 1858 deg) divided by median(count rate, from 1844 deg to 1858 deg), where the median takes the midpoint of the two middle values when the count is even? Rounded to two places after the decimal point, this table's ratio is 1.00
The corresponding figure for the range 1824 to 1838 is 1.02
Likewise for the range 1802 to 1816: 1.01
